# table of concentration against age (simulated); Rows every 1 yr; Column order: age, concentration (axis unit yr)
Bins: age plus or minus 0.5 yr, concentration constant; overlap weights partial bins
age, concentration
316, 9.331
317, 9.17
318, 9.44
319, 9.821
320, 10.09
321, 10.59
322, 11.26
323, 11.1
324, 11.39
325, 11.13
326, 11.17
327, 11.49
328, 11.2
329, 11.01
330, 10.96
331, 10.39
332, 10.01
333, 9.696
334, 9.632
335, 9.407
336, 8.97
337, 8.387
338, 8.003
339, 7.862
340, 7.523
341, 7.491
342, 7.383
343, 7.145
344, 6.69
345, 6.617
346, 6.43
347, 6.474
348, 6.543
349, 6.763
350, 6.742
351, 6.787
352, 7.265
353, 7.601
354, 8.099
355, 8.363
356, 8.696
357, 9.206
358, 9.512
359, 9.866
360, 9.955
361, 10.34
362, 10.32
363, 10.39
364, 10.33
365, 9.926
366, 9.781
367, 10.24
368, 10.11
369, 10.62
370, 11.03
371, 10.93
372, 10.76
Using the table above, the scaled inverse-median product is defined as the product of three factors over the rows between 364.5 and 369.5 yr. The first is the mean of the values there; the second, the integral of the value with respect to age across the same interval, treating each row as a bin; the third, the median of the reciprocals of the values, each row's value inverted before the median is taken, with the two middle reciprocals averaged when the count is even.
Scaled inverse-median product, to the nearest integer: 51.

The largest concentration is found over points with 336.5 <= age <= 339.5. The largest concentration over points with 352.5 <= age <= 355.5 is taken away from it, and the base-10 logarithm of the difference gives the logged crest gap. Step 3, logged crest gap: -1.6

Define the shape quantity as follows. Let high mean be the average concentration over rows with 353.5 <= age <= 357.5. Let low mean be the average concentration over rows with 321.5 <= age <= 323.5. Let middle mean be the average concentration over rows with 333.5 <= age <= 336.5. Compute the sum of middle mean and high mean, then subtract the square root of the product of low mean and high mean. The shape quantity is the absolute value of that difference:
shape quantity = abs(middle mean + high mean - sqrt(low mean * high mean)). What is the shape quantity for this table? 8.1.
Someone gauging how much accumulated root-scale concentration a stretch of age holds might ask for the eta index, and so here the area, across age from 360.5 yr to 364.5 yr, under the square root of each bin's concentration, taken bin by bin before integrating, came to 12.9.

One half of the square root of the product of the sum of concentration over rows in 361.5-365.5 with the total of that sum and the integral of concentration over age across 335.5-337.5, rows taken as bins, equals 24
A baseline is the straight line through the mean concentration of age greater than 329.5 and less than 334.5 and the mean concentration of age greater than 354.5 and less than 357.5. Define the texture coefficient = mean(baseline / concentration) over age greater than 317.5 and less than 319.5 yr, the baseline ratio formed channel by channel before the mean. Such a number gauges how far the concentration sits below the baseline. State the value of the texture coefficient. 1.1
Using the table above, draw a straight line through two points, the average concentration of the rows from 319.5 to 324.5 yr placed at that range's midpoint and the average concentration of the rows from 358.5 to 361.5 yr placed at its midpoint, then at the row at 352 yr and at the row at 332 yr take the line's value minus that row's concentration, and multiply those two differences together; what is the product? 2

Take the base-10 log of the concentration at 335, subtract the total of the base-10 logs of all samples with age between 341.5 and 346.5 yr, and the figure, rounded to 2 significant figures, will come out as -3.2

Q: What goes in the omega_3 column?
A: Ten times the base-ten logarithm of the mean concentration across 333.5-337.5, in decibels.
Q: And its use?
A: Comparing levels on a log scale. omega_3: 9.6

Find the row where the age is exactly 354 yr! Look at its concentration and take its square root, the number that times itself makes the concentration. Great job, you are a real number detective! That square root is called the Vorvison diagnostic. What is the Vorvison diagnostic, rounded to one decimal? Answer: 2.8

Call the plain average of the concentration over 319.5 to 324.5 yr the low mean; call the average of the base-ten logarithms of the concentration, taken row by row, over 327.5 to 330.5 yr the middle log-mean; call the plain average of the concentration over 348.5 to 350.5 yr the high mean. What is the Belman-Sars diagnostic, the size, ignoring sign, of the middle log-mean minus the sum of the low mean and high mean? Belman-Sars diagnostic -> 16.6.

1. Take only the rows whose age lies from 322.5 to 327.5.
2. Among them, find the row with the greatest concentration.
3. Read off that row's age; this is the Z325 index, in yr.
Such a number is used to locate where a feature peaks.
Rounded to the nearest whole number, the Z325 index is 327 yr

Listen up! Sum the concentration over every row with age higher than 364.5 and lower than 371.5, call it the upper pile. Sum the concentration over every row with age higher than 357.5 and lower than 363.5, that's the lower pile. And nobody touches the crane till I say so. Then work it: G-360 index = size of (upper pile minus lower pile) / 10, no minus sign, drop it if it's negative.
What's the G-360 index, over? 1.2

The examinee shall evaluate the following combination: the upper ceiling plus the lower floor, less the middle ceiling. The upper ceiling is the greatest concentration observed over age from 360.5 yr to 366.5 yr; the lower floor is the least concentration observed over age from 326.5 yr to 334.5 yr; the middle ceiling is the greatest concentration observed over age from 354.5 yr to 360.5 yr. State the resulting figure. 10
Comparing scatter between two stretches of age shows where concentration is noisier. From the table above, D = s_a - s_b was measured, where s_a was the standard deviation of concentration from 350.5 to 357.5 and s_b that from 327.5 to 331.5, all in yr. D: 0.5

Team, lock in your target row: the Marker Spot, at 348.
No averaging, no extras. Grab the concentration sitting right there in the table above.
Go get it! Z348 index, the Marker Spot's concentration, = 6.543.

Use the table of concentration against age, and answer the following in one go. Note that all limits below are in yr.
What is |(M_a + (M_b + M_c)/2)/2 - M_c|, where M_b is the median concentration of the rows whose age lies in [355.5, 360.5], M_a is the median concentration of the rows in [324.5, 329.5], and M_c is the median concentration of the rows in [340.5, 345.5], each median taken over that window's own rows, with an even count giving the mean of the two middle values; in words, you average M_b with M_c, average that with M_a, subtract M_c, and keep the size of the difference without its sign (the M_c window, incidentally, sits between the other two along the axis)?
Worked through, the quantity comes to 2.6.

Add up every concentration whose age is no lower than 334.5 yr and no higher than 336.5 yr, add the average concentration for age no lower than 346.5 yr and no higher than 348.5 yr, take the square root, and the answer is 5.0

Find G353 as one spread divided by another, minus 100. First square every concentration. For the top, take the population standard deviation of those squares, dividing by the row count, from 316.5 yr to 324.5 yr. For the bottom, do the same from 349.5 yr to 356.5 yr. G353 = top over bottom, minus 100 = -98.5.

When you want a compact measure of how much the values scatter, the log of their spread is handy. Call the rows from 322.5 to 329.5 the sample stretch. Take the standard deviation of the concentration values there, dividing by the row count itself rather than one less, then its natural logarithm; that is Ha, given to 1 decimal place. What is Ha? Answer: -1.9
